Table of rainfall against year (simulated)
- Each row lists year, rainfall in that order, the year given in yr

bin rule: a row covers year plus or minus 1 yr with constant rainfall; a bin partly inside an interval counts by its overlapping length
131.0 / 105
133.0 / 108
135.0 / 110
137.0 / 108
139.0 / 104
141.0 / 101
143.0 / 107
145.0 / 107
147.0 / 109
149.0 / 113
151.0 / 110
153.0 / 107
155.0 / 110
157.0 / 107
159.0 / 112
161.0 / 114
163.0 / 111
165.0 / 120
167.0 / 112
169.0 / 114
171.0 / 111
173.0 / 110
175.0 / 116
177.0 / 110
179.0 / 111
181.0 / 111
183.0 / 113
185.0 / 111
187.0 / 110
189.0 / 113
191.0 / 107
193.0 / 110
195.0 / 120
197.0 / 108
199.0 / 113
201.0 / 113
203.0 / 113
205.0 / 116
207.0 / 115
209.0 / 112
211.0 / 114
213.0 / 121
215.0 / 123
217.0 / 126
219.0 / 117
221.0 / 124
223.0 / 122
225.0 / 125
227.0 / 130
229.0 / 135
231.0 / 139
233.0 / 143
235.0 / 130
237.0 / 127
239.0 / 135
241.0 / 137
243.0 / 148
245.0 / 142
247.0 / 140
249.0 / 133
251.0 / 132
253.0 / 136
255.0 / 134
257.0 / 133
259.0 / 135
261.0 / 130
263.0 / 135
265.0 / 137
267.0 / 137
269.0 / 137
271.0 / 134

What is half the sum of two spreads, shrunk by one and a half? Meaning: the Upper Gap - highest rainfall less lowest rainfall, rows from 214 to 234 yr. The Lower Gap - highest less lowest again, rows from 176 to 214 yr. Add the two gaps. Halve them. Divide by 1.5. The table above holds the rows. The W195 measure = 13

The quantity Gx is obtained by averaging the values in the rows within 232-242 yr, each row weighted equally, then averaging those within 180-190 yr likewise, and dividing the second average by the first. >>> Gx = 0.83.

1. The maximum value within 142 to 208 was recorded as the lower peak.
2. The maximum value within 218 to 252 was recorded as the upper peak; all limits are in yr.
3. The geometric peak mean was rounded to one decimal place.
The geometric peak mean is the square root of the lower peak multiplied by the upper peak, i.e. 133.3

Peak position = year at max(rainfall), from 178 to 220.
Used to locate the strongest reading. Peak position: 217.0 yr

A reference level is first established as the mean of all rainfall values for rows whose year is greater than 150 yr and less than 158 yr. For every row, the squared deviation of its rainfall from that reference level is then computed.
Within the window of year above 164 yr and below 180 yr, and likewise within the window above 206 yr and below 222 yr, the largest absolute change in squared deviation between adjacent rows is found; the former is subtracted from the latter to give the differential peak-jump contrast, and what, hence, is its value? 114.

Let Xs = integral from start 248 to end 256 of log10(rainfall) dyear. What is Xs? 17.01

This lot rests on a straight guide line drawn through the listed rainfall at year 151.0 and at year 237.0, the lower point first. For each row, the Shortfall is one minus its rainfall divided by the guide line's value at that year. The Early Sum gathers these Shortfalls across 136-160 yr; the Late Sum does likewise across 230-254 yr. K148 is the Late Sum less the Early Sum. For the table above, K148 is -1.0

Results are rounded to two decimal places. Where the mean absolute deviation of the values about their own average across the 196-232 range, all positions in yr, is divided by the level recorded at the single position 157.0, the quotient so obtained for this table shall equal 0.06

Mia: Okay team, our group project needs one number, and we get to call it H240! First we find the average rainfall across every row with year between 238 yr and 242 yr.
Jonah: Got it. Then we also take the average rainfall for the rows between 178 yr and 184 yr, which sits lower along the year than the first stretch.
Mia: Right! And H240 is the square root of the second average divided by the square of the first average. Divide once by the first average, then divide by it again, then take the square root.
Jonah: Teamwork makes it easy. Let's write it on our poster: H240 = 0.078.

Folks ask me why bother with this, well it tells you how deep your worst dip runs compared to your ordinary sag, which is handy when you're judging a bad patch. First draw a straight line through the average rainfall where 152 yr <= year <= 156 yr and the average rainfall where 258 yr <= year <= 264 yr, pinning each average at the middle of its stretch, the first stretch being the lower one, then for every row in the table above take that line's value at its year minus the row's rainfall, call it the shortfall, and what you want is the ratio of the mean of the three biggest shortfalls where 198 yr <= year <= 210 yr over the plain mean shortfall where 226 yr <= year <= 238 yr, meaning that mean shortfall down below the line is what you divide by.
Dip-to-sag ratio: -1.0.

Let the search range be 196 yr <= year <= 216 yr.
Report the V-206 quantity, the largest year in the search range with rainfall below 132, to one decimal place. 215.0 yr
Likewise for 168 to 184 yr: 183.0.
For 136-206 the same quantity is 205.0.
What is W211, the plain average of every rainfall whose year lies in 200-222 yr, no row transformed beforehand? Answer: 118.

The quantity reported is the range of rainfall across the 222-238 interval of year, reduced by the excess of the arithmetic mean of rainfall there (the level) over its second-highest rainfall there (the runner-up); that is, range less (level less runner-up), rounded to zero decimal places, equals 29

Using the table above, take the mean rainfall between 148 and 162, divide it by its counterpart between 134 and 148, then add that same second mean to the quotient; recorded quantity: 108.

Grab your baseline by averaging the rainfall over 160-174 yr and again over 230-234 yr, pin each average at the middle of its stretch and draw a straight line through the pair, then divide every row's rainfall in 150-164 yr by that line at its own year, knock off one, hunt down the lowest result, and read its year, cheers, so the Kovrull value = 157.0 yr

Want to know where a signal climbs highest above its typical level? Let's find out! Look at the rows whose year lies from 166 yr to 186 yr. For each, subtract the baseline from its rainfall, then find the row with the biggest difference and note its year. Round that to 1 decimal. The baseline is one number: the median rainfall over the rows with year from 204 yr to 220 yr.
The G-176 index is 175.0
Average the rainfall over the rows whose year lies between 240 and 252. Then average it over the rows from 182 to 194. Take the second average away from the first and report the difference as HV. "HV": 28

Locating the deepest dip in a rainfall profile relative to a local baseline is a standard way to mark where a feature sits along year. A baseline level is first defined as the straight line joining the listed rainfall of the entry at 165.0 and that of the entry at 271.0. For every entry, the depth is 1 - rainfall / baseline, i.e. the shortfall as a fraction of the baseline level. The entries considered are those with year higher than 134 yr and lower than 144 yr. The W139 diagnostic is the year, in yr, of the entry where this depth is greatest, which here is 141.0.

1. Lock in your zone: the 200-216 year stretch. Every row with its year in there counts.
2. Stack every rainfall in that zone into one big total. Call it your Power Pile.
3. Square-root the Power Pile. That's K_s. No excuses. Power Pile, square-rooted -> 30.4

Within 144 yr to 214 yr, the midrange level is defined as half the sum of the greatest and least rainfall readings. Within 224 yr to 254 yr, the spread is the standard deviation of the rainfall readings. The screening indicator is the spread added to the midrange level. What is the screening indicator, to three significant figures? 120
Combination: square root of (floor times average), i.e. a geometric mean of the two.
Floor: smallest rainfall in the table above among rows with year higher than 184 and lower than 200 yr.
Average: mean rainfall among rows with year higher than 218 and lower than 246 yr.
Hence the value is 119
